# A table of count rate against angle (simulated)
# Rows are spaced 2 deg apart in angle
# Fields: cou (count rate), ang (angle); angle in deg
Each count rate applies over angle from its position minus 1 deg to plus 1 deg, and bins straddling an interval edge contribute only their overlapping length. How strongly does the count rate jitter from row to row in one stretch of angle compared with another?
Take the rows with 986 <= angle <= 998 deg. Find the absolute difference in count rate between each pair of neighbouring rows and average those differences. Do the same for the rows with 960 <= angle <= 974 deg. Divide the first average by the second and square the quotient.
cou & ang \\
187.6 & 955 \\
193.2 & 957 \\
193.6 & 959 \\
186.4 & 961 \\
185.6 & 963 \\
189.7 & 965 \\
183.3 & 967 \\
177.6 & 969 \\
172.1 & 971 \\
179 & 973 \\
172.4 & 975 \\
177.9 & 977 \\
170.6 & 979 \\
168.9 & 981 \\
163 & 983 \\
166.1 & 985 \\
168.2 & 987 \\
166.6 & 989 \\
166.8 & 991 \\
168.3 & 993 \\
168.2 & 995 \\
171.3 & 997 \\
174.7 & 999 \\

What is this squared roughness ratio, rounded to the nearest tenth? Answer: 0.1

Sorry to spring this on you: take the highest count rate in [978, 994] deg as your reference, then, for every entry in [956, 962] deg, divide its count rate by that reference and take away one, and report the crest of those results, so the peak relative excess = 0.13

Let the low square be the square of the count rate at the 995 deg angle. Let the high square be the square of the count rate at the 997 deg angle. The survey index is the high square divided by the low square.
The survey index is 1.04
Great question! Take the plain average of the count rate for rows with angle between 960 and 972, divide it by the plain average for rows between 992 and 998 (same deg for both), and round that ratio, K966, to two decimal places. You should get 1.08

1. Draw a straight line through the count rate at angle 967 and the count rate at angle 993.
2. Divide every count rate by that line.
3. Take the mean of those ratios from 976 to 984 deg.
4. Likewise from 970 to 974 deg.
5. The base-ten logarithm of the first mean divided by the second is -0.0025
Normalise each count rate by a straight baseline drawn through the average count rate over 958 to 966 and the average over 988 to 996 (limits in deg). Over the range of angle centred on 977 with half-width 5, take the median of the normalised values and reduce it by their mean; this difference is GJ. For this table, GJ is -0.010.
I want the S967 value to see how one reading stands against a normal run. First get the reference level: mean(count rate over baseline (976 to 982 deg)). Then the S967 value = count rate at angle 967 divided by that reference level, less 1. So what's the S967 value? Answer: 0.063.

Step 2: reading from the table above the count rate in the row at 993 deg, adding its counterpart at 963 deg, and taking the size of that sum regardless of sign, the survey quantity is 354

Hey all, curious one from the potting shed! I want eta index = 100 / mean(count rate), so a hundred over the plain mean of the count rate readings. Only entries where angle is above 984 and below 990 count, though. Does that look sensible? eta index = 0.599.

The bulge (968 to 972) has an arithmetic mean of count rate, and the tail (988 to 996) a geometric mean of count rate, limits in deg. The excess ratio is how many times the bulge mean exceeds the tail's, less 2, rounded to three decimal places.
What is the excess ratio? -0.956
